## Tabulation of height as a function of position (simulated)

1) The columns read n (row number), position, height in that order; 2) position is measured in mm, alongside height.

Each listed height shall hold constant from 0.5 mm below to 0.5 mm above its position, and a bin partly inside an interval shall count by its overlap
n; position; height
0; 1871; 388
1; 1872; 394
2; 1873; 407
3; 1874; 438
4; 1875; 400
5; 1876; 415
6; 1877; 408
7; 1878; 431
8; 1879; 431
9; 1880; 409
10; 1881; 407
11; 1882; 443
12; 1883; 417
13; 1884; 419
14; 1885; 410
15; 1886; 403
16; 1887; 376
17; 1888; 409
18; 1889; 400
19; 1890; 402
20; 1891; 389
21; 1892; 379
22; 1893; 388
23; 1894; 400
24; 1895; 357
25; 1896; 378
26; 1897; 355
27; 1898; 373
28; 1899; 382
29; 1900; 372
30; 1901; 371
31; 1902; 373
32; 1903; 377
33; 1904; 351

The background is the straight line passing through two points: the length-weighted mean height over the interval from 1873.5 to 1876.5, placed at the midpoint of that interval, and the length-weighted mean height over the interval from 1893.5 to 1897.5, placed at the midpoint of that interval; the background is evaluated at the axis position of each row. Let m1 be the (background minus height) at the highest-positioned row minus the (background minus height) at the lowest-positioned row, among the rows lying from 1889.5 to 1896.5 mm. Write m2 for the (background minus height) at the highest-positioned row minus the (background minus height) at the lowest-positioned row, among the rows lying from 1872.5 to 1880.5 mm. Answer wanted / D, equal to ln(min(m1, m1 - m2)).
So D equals 2.4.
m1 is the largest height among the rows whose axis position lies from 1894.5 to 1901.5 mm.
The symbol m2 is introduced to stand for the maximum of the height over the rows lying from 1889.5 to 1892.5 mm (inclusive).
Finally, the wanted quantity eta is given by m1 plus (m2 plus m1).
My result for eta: 1166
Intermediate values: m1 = 382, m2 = 402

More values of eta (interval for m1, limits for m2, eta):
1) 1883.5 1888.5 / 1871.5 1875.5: 1276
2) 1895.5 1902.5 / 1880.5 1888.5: 1207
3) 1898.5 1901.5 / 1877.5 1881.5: 1195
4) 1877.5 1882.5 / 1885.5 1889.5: 1295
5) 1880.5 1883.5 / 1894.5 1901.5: 1268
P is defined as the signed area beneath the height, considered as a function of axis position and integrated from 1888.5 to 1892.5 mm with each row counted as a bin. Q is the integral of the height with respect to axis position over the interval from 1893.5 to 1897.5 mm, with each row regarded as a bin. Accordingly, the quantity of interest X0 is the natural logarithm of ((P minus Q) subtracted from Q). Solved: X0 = 7.25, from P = 1570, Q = 1490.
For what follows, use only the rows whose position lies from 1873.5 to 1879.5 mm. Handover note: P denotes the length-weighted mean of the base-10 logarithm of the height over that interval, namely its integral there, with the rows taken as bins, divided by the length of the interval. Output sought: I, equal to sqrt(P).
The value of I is 1.62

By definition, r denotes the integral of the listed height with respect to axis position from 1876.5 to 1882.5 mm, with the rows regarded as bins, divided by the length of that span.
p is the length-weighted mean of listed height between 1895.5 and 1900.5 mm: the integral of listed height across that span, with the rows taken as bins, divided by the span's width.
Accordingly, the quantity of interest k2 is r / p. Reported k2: 1.13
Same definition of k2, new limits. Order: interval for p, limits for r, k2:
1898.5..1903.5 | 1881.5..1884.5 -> 1.14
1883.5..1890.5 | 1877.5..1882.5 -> 1.05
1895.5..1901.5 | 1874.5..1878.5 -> 1.11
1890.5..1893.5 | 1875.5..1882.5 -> 1.09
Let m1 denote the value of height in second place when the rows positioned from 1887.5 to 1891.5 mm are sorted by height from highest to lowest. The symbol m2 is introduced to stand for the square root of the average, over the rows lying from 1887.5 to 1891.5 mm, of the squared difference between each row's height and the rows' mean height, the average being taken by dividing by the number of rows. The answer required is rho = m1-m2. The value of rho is 395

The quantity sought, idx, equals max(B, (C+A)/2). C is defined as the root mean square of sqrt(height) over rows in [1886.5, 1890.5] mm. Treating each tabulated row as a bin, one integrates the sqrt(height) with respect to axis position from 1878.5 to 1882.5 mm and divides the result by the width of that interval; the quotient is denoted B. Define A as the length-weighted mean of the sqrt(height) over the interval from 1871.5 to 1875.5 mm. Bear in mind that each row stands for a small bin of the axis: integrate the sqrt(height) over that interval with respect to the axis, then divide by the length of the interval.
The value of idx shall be 20.6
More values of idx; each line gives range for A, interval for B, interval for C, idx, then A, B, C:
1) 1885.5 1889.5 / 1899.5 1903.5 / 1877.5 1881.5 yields 20.2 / 19.9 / 19.3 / 20.5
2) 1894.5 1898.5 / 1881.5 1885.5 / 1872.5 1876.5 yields 20.5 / 19.1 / 20.5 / 20.4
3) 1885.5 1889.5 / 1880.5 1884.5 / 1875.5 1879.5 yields 20.5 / 19.9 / 20.5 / 20.5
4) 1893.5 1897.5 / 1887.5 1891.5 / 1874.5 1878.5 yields 20.0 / 19.3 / 20.0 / 20.3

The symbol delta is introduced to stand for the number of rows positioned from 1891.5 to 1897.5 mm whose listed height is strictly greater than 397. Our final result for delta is 1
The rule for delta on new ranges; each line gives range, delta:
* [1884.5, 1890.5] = 5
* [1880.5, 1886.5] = 6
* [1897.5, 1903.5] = 0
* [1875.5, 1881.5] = 6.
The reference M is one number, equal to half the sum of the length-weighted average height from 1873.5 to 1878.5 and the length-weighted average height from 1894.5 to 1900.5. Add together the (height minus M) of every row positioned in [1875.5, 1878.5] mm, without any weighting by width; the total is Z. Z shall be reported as 72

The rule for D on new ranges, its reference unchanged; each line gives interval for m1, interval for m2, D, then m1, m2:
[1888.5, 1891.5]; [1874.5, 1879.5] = 1.9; 7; -40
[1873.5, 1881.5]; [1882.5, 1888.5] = 2.7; 16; -3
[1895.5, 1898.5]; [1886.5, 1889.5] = -0.5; 1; -28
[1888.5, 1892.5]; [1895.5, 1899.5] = 2.7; 14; -11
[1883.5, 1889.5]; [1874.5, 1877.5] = 2.1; 8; -12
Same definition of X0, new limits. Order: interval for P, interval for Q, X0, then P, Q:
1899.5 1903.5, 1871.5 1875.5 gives 7.49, 1493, 1639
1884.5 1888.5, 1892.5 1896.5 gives 7.28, 1598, 1523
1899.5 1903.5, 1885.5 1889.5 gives 7.43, 1493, 1588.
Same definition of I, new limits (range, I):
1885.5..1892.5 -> 1.61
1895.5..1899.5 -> 1.60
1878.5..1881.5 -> 1.62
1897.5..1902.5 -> 1.60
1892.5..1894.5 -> 1.61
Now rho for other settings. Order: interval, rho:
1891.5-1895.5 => 372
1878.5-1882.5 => 416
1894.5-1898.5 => 363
